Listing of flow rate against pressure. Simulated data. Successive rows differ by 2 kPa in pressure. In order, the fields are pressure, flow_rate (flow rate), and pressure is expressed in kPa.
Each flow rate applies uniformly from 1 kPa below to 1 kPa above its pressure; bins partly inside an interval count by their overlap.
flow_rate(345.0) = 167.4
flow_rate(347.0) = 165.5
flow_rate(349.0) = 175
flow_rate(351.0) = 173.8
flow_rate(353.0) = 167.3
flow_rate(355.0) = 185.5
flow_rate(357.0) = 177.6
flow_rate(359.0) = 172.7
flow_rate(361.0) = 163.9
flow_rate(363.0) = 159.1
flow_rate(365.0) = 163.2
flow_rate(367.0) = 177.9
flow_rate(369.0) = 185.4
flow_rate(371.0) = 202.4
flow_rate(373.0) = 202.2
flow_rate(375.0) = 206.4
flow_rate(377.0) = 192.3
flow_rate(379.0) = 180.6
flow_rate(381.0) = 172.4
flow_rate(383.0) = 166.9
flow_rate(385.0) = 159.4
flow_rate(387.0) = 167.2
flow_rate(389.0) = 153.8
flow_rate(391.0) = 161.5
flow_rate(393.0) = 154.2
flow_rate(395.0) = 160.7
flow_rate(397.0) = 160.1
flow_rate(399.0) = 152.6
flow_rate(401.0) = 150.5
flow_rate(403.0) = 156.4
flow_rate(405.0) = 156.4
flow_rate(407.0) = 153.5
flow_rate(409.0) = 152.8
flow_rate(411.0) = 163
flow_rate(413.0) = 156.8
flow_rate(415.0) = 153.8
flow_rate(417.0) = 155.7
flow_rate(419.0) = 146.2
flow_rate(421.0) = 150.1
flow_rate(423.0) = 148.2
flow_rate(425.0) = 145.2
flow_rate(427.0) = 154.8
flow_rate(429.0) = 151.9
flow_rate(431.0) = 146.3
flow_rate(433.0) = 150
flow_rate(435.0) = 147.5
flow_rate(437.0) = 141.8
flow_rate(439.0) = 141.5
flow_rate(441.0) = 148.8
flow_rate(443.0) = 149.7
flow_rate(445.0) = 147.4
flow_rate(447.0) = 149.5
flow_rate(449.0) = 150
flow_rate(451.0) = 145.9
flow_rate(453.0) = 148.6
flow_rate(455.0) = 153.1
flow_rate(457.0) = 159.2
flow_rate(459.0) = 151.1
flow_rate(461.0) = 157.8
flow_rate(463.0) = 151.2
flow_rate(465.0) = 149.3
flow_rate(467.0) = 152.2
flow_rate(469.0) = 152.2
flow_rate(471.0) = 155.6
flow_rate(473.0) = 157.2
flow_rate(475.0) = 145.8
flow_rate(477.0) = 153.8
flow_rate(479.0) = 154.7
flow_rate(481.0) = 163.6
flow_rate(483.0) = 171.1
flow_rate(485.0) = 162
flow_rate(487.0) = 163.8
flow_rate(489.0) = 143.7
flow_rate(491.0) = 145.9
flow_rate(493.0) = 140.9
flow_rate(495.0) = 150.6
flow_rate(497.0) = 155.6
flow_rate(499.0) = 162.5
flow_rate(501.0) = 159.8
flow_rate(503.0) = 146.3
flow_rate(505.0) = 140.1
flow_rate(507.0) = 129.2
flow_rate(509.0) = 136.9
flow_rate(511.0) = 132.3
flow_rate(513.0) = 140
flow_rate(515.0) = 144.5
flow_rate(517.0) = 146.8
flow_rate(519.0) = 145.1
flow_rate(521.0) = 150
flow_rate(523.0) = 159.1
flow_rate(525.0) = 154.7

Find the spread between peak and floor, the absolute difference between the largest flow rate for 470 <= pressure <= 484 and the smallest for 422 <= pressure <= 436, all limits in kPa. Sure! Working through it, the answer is 26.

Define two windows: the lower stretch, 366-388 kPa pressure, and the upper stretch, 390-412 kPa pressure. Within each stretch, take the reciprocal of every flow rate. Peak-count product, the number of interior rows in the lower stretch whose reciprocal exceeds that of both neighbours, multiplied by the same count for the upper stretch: 6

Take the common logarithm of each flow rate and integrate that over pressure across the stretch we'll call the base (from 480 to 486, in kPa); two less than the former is 11.3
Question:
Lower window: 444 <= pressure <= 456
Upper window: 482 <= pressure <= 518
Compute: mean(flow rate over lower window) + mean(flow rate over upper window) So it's 298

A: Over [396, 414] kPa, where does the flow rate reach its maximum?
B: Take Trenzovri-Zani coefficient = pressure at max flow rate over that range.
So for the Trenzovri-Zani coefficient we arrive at 411.0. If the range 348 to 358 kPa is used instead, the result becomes 355.0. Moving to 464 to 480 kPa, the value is 473.0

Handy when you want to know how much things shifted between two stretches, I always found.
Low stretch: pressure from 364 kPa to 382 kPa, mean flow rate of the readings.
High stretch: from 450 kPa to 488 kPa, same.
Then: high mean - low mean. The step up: -32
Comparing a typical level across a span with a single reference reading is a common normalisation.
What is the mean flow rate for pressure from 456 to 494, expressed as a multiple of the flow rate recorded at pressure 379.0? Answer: 0.85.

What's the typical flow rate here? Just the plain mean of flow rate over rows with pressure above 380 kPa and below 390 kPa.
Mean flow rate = 164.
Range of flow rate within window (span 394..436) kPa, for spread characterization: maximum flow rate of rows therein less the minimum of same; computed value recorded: 18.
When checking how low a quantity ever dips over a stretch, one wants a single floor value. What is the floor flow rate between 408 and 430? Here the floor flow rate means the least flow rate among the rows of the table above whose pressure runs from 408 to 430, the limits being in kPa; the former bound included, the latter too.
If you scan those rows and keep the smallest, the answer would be 145.2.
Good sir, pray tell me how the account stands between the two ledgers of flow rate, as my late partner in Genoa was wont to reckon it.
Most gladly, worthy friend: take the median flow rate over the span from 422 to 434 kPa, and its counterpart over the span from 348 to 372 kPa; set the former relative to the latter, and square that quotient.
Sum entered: 0.73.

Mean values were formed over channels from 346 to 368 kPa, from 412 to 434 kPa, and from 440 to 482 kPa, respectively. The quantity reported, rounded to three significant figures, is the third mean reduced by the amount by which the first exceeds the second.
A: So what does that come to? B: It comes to 132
